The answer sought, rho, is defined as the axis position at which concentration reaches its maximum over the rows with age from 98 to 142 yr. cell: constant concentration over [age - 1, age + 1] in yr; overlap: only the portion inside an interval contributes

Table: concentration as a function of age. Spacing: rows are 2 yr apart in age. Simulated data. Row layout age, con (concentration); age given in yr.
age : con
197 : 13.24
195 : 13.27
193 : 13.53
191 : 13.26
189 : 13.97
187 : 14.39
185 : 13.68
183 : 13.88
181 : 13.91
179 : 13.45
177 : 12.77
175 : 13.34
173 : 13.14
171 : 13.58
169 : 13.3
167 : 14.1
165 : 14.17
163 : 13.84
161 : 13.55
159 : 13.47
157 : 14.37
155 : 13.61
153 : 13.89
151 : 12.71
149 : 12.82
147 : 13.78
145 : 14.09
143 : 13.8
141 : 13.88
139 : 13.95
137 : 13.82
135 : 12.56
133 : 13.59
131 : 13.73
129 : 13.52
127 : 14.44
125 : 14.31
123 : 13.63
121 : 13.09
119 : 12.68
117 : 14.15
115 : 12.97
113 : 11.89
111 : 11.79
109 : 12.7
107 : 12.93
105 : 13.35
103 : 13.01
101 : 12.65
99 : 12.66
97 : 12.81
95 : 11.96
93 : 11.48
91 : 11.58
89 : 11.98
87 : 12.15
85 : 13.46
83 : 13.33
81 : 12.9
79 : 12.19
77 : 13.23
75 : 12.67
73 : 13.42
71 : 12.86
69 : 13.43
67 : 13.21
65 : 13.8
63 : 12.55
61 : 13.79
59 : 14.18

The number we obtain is 127 yr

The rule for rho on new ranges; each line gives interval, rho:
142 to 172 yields 157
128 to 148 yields 145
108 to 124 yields 117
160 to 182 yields 165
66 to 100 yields 85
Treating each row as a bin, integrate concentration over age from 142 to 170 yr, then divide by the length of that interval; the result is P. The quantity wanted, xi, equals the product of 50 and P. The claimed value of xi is 684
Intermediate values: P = 13.7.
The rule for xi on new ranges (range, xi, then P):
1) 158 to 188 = 682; 13.6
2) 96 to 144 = 662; 13.2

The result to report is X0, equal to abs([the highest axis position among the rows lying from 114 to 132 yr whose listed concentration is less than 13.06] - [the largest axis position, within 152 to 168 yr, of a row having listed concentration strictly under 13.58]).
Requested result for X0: 42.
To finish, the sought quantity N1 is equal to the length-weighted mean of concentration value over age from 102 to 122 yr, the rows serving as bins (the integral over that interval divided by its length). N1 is 12.9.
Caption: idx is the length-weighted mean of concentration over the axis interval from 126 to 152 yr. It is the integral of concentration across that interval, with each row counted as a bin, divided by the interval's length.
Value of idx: 13.6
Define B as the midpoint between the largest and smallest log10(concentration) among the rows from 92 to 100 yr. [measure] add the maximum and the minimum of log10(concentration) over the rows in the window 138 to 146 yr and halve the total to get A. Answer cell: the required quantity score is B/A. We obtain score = 0.947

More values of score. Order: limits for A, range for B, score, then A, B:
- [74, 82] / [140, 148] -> 1.037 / 1.104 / 1.14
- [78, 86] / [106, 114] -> 0.986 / 1.108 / 1.09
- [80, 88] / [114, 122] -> 1.018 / 1.107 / 1.13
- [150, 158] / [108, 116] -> 0.966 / 1.131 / 1.09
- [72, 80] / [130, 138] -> 1.012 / 1.107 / 1.12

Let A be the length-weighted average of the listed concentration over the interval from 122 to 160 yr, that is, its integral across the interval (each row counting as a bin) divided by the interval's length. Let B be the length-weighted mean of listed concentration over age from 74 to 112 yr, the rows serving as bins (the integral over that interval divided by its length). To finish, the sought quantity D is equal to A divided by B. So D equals 1.09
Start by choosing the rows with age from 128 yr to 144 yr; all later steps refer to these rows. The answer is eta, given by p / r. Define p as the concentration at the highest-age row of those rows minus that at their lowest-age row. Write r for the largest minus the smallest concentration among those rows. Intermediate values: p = 0.28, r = 1.39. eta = 0.20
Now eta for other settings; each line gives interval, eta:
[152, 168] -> 0.23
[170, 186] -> 0.09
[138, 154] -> -0.04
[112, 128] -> 1.00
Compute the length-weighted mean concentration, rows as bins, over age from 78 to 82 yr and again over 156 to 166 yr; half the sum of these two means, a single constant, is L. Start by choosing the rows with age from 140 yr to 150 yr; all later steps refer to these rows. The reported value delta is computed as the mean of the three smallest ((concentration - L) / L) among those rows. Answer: 0.02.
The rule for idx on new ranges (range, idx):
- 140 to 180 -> 13.6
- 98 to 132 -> 13.1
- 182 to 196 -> 13.7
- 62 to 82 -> 13.0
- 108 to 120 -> 12.7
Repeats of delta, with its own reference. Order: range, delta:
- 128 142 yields 0.00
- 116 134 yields -0.01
